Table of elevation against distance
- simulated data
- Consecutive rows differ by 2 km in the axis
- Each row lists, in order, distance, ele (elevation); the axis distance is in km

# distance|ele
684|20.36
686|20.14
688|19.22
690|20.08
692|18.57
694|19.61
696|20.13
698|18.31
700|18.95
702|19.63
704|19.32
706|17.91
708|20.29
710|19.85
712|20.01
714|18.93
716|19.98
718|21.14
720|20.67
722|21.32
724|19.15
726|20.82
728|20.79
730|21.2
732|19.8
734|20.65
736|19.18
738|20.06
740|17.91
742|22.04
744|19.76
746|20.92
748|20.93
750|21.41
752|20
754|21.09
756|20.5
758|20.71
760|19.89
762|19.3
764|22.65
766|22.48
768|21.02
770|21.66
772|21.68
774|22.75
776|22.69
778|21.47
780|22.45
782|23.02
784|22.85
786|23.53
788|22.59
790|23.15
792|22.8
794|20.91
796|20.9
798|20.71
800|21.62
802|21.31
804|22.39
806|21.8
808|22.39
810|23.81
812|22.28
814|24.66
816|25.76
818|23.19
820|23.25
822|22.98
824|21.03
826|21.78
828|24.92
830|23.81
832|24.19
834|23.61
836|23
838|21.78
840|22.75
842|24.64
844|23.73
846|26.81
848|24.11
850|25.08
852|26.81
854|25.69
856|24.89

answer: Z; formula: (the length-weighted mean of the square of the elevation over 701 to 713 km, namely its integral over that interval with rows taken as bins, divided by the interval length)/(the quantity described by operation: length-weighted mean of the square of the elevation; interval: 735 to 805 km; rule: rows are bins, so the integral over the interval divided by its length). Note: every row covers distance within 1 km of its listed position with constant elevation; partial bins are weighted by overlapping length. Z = 0.83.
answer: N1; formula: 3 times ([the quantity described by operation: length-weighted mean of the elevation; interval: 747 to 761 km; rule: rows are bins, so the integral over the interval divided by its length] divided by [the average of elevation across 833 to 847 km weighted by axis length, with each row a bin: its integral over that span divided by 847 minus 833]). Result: 2.61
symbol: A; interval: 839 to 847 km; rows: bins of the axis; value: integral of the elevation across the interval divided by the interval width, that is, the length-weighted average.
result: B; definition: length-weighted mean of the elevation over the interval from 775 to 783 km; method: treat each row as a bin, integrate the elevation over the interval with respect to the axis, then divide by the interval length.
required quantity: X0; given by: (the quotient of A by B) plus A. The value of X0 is 26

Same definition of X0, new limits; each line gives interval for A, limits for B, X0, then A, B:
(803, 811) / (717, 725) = 24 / 23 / 20.6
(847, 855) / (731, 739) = 27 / 25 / 19.9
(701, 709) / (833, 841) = 20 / 19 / 22.8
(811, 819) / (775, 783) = 25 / 24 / 22.4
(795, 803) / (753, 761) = 22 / 21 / 20.5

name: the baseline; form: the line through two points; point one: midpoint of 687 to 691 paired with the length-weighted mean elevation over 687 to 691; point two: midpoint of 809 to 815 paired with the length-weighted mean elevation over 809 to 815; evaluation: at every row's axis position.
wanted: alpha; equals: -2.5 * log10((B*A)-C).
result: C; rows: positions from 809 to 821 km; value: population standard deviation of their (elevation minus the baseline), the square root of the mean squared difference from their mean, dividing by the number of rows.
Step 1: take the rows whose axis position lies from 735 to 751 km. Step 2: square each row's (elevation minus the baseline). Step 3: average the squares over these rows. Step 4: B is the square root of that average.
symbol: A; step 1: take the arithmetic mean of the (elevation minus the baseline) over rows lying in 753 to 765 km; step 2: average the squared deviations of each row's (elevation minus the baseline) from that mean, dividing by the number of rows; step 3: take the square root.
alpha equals 0.67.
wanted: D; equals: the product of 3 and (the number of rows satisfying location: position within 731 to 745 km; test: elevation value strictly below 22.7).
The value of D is 21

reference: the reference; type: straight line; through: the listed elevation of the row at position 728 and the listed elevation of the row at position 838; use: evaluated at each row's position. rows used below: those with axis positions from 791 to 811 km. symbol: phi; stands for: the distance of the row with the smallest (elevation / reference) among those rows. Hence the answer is 798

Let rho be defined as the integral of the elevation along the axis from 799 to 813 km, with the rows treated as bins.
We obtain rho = 311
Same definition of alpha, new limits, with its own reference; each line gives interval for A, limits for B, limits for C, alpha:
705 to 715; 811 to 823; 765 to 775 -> 0.98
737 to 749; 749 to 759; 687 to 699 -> 0.47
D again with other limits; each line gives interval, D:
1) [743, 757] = 21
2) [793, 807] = 21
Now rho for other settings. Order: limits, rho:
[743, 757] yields 289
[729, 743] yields 282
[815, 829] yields 326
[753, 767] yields 293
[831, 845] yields 327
